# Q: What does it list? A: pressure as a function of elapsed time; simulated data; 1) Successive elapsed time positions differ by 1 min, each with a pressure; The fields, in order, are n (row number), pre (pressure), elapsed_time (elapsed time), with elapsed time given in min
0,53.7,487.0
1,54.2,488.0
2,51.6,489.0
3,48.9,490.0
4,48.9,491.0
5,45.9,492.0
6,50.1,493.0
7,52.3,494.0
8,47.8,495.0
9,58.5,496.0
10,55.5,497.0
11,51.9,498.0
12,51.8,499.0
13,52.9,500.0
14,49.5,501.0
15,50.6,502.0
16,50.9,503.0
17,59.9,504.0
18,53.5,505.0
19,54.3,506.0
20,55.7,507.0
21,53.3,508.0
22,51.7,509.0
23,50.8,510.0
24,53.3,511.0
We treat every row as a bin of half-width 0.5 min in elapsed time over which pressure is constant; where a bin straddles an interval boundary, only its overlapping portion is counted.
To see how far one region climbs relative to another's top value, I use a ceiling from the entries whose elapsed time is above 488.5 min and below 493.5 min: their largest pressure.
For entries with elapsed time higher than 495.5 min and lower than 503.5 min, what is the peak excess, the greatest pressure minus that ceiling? 6.9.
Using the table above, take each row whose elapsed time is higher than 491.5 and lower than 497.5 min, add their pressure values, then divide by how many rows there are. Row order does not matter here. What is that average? 51.7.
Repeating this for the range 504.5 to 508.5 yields 54.2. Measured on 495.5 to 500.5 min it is 54.1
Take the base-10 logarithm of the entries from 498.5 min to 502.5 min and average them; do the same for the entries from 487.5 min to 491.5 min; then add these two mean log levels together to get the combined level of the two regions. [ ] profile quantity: 3.42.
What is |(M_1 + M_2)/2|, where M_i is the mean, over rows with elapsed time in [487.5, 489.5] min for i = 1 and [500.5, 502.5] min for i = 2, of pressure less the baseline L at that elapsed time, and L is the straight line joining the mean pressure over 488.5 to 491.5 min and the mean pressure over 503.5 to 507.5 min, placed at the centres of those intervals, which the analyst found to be 0.28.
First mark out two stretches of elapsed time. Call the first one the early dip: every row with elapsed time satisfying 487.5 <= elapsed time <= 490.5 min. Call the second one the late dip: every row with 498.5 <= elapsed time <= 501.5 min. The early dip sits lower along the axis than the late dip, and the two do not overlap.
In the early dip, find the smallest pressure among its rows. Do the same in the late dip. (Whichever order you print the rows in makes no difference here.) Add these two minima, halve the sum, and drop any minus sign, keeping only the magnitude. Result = 49.2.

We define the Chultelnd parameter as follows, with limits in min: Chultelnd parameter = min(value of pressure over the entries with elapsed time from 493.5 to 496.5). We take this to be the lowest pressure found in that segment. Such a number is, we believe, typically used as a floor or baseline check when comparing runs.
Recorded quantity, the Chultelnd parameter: 47.8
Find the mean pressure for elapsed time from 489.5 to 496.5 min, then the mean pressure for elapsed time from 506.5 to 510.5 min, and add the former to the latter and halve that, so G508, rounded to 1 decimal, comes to 51.6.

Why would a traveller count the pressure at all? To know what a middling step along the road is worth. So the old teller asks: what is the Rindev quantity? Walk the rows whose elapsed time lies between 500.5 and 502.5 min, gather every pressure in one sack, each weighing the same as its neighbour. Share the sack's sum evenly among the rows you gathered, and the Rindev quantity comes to 50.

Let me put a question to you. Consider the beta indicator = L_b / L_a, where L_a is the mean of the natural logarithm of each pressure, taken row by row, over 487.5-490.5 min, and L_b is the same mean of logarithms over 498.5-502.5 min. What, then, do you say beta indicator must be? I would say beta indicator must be 1.00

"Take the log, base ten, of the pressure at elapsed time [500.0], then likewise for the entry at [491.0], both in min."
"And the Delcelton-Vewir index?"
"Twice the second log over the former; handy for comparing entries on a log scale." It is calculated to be 1.96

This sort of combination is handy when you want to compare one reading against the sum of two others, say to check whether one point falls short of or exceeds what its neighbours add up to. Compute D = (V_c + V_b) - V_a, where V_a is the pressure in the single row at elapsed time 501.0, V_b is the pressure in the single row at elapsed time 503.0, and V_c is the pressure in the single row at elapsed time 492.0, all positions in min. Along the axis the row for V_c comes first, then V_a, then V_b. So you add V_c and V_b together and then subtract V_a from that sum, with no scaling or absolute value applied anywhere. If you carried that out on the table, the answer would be 47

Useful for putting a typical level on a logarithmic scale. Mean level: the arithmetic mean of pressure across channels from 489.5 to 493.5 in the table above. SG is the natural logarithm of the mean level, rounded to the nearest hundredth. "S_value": 3.88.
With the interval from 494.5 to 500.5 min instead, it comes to 3.97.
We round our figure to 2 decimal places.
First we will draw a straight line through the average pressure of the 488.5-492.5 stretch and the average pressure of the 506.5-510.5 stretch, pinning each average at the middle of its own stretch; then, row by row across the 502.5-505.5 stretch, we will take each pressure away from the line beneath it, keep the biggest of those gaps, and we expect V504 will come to 0.74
